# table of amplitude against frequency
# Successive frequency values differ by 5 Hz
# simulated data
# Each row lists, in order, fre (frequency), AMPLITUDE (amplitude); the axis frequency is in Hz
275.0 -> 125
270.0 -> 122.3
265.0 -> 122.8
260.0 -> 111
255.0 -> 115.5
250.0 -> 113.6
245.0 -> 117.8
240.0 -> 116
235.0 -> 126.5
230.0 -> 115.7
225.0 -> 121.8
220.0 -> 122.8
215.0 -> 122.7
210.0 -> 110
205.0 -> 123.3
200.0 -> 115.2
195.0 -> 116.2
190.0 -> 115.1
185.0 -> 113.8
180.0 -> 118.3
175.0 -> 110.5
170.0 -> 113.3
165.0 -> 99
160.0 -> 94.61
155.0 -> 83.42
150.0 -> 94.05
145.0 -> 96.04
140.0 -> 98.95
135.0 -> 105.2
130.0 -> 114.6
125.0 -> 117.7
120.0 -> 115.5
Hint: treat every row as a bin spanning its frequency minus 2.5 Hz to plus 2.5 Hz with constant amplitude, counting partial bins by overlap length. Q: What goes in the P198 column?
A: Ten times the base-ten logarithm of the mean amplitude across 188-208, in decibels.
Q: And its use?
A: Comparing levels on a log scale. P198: 20.7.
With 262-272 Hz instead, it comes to 20.9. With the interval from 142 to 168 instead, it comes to 19.7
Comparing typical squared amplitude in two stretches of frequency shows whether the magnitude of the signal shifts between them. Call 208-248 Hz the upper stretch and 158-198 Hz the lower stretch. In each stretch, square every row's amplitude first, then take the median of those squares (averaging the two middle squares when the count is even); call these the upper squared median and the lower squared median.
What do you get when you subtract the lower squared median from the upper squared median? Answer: 1462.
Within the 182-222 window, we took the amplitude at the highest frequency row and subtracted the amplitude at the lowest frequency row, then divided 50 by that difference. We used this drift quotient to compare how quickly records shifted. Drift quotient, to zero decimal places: 6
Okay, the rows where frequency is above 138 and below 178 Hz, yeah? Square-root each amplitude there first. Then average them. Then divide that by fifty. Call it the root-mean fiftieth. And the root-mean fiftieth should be 0.199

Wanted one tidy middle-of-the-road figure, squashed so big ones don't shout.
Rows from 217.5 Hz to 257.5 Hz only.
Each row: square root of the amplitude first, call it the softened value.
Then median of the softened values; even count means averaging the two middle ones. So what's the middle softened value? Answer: 10.8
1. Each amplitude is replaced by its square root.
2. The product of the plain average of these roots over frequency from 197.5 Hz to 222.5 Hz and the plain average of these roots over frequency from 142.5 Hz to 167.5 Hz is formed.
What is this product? 105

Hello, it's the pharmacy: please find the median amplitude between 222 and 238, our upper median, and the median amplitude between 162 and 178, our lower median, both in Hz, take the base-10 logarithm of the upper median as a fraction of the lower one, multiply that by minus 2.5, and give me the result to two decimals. -0.11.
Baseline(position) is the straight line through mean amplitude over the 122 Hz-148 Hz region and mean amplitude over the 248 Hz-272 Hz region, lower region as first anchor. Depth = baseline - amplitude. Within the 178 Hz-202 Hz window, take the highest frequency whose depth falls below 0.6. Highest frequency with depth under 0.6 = 200.0 Hz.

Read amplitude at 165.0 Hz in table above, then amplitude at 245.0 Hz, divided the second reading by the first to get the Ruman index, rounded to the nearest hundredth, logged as 1.19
